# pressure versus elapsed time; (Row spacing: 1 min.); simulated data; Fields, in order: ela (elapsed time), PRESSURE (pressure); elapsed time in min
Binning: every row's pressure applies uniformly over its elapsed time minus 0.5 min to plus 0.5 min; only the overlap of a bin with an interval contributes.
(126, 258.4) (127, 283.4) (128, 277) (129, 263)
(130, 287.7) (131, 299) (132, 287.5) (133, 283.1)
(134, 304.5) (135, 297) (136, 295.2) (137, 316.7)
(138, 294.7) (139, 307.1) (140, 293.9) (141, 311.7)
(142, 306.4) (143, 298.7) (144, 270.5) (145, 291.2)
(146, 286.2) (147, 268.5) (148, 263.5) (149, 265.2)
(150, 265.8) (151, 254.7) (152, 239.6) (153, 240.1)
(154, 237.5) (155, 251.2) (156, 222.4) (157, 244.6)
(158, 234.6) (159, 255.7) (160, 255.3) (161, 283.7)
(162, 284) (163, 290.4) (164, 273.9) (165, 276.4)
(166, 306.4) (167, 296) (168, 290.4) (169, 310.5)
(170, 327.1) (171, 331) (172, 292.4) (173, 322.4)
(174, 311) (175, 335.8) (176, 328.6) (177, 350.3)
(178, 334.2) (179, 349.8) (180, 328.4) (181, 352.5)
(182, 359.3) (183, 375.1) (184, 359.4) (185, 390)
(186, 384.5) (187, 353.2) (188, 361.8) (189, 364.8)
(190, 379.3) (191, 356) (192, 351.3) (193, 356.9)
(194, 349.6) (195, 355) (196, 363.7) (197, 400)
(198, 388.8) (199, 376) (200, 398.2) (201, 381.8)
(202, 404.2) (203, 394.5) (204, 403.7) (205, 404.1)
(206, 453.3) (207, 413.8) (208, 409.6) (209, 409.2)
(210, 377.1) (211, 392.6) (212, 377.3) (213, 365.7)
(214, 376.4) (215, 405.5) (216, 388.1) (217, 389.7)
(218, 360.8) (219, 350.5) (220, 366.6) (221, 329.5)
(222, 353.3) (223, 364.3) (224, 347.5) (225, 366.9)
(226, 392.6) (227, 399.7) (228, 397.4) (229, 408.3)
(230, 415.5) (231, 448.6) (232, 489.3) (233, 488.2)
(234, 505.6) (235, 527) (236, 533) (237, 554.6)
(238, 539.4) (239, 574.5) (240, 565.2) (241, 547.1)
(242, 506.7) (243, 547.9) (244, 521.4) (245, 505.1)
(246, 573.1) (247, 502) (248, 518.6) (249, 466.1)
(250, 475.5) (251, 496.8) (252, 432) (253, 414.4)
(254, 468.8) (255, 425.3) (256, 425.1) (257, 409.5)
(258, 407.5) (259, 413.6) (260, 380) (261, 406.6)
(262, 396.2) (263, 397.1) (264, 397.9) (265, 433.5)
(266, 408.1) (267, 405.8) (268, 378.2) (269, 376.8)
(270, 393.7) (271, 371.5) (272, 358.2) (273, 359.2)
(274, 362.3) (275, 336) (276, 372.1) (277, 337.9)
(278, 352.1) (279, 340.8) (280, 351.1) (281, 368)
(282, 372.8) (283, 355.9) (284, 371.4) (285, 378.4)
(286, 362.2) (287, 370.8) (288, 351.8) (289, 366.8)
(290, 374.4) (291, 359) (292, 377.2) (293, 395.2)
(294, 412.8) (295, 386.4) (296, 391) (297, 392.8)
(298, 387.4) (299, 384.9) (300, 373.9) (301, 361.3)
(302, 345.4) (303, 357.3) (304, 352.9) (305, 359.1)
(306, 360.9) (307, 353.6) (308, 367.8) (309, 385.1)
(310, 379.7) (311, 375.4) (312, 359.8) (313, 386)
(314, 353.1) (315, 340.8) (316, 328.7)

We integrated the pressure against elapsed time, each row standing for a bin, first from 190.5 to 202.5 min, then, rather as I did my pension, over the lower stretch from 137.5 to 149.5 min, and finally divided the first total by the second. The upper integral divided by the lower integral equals 1.30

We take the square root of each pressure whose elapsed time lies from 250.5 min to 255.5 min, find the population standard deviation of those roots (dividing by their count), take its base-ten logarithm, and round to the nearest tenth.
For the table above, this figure -0.1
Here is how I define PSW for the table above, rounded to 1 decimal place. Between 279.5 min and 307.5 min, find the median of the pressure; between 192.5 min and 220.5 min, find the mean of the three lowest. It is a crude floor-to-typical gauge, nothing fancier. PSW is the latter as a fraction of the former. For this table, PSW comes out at 1.0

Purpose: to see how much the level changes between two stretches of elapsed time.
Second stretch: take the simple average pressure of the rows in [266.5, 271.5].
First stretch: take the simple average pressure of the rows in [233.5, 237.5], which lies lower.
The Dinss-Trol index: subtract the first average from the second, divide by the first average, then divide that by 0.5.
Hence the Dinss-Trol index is -0.5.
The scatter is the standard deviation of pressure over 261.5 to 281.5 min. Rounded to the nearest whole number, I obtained 26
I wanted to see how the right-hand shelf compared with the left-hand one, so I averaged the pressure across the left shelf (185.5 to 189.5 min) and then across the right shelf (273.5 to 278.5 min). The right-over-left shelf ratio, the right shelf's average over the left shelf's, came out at 1.0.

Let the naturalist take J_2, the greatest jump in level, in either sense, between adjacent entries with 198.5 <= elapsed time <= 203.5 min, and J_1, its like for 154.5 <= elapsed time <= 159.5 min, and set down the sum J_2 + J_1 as 51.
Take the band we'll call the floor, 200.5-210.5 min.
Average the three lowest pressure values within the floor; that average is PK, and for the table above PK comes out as 384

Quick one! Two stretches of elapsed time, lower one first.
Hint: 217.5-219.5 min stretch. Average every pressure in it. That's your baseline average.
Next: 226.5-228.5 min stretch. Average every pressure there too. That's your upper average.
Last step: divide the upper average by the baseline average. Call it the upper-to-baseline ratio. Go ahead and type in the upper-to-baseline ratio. 1.1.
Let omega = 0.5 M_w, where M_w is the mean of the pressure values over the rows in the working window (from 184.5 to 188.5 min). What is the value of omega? 186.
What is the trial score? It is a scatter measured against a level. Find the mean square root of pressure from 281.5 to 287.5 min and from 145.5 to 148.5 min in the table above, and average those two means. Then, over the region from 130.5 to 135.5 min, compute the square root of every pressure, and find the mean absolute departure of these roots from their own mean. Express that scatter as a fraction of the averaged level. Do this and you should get 0.0117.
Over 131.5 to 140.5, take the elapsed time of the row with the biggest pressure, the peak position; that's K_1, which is 137 min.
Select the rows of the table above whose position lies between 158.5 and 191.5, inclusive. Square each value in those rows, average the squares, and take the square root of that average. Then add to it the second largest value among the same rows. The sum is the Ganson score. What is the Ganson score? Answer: 713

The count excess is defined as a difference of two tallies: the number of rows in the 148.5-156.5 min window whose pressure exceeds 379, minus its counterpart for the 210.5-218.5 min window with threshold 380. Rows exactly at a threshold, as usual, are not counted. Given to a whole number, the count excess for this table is -4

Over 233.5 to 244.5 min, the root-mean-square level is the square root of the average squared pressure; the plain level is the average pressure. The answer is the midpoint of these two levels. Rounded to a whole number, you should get 539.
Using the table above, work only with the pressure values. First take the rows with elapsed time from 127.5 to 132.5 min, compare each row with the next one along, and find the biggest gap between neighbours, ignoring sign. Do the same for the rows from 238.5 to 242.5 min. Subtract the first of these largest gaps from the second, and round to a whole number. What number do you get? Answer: 16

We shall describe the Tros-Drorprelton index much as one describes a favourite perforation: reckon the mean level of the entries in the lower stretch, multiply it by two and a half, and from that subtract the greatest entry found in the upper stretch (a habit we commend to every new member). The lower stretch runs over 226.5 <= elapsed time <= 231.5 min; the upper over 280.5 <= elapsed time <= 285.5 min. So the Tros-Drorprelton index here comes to 656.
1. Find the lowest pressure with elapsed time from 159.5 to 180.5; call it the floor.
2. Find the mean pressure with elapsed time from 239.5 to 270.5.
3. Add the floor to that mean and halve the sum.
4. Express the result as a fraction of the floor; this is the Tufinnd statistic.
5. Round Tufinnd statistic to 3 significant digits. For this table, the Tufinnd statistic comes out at 1.38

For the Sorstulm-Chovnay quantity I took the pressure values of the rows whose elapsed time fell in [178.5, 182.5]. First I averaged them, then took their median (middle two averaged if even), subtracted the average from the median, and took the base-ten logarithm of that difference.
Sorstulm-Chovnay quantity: 0.56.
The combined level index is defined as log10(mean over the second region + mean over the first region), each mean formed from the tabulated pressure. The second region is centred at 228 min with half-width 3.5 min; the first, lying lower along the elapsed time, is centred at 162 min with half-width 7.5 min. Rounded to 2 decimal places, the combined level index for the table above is 2.83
